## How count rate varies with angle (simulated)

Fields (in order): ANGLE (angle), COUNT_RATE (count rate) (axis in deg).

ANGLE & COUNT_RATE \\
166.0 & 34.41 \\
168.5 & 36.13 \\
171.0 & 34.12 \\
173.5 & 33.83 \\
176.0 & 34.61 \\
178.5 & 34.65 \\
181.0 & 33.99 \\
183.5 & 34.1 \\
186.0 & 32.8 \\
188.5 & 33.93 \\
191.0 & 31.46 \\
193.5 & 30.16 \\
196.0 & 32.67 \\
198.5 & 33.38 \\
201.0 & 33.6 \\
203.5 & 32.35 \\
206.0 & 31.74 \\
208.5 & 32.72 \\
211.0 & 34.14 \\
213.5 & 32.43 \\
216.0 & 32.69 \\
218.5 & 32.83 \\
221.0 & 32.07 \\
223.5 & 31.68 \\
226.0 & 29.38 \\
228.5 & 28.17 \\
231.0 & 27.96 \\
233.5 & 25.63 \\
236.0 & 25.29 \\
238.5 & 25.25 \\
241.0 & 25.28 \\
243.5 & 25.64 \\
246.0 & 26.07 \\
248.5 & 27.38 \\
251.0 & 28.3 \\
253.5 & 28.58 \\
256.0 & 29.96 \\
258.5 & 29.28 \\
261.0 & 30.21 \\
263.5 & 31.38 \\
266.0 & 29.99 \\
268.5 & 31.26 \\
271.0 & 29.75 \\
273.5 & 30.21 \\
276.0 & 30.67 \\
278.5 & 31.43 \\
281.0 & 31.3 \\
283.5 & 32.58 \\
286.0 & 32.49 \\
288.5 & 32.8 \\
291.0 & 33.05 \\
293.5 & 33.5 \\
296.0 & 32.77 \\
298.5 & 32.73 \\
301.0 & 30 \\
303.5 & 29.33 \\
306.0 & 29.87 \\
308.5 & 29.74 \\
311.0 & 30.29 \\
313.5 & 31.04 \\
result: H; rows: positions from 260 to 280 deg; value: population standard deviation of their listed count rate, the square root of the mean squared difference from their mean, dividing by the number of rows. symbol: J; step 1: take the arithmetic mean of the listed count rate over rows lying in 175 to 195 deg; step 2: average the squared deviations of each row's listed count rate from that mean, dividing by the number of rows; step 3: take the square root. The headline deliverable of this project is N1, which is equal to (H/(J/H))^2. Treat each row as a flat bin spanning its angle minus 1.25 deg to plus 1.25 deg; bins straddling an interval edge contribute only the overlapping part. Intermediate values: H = 0.6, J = 1.5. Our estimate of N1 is 0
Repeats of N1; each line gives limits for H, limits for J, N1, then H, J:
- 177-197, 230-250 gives 4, 1.4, 1.0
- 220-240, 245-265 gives 17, 2.6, 1.6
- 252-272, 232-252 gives 1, 0.9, 1.1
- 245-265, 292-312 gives 3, 1.6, 1.6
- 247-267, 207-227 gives 1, 1.2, 1.3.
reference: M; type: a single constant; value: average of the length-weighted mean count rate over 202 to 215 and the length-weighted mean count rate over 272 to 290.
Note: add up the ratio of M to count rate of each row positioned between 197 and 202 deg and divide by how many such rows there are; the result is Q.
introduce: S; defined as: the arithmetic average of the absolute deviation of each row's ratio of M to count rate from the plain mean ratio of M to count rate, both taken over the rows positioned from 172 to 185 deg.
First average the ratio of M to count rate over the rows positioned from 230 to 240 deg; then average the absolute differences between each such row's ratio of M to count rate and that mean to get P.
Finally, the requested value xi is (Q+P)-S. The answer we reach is 1.00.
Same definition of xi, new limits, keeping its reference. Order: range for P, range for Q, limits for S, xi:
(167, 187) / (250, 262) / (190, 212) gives 1.09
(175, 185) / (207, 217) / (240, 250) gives 0.95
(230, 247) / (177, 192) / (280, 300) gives 0.98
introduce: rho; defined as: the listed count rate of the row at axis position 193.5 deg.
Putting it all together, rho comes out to 30.16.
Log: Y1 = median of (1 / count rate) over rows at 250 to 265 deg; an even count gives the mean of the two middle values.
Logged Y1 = 0.0338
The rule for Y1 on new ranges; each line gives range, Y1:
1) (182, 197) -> 0.0305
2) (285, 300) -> 0.0305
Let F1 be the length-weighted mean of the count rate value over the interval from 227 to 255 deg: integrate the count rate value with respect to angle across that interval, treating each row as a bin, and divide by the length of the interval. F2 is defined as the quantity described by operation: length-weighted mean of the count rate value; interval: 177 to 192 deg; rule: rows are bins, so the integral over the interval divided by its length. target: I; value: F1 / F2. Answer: 0.80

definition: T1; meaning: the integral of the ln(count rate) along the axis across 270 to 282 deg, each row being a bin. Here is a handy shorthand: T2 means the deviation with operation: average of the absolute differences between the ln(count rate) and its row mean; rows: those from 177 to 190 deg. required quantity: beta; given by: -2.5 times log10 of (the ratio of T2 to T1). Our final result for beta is 8.74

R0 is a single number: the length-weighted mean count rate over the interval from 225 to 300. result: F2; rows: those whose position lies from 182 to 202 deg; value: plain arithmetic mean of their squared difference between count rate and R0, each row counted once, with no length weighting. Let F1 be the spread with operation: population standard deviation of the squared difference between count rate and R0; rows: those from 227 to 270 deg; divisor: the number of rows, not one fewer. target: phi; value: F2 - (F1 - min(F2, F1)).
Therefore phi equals 12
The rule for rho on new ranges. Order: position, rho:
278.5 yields 31.43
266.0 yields 29.99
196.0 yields 32.67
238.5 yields 25.25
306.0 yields 29.87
